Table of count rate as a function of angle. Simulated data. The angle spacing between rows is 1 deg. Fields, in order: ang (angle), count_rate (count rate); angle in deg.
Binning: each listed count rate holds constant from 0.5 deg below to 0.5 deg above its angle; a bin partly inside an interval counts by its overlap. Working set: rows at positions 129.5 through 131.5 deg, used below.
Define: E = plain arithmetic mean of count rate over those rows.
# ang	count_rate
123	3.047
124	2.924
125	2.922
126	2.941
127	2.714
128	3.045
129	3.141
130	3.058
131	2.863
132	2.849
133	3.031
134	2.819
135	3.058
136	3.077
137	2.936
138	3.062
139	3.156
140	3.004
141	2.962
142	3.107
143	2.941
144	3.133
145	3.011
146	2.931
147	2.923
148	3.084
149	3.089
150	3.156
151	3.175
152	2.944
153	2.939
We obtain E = 2.96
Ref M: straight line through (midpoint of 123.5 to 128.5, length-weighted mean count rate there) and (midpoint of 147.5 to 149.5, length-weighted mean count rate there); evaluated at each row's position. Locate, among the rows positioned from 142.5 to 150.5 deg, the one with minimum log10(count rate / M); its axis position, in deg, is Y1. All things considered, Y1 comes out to 147 deg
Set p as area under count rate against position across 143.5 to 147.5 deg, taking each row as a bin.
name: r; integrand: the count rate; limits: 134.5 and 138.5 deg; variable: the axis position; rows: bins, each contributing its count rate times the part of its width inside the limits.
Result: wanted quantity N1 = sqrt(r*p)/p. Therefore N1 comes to 1.01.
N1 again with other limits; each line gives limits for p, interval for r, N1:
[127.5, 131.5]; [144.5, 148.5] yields 0.99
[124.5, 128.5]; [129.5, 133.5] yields 1.01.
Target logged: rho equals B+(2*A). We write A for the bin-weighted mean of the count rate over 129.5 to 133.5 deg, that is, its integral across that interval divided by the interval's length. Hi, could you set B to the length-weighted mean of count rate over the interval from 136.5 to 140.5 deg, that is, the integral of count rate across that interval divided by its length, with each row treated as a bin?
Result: 8.94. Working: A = 2.95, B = 3.04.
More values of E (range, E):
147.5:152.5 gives 3.09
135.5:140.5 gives 3.05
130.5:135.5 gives 2.92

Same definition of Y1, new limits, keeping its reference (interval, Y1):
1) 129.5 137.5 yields 134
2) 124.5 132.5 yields 127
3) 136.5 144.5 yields 143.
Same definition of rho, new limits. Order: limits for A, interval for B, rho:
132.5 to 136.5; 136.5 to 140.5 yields 9.03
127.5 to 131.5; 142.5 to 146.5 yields 9.06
